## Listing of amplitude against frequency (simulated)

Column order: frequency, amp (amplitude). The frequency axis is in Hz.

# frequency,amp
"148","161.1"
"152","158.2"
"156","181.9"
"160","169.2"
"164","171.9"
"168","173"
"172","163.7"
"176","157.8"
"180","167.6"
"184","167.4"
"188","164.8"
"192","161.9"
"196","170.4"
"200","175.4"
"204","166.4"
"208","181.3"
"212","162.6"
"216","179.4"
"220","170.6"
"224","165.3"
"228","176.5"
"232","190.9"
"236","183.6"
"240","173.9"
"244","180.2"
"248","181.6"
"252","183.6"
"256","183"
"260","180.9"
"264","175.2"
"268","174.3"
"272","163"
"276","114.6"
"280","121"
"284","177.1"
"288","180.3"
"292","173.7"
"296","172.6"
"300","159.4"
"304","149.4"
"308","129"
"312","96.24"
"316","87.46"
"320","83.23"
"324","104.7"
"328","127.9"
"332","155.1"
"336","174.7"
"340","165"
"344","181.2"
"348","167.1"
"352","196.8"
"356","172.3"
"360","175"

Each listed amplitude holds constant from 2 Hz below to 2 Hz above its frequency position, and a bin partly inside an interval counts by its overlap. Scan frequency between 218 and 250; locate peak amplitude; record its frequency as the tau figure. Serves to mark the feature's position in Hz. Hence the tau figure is 232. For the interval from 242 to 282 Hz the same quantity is 252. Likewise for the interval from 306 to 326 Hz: 308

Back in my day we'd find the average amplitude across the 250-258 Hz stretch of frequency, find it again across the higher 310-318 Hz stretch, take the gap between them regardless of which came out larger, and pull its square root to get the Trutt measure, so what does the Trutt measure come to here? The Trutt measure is 10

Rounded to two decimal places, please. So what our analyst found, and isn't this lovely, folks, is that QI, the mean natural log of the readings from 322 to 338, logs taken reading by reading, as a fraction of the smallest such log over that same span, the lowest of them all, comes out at 1.06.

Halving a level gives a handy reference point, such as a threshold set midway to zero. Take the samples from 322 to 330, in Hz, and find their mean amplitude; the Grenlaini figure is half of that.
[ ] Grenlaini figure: 58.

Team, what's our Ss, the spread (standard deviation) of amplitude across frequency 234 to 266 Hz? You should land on 4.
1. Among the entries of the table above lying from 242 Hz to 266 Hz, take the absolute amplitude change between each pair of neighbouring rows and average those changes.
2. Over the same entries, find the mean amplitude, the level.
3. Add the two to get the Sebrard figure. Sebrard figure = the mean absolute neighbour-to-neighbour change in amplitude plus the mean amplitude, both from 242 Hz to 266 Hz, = 183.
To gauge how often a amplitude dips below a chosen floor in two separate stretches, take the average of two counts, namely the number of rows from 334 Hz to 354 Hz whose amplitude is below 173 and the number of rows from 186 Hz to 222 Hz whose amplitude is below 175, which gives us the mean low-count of 4.0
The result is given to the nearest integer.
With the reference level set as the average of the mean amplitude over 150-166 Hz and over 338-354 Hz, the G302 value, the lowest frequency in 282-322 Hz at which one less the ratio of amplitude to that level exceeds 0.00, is 292 Hz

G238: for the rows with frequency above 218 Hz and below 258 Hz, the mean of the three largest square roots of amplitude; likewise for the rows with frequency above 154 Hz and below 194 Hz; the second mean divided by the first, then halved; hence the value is 0.486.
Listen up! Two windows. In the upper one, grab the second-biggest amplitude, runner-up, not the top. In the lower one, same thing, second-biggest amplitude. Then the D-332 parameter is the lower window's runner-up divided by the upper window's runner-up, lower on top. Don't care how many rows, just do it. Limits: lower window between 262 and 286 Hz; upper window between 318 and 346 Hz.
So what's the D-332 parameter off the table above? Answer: 1.00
